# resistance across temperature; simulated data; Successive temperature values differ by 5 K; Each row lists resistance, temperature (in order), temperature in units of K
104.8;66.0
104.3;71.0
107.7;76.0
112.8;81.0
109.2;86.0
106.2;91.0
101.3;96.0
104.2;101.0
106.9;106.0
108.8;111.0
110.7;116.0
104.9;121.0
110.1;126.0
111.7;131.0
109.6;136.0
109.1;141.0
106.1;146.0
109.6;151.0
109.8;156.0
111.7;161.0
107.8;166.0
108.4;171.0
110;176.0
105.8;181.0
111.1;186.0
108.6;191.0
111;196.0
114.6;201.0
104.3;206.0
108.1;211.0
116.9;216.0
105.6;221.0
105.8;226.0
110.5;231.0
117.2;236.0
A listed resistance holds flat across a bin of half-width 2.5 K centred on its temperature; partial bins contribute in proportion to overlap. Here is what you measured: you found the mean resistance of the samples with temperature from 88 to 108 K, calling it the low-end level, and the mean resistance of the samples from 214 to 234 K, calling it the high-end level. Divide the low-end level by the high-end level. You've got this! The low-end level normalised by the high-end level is 0.95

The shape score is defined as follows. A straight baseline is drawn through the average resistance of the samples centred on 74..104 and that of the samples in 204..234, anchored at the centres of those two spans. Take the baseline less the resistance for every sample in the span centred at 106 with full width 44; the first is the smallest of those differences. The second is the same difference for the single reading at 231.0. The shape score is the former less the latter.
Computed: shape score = -2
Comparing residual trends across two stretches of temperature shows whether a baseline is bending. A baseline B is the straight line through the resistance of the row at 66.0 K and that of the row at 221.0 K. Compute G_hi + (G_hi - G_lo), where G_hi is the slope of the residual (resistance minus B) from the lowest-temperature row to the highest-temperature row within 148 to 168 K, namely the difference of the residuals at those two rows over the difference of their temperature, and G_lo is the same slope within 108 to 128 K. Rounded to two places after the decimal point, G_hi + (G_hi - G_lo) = -0.33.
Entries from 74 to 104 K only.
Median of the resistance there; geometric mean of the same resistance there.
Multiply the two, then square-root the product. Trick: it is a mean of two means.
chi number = 107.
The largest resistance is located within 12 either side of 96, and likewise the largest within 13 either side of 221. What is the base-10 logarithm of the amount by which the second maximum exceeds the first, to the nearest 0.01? 0.89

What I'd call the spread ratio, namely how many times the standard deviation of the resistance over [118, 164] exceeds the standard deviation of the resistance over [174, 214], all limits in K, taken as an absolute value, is 0.71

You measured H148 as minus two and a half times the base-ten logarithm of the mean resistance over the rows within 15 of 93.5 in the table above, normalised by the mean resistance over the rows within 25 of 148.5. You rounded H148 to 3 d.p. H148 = 0.026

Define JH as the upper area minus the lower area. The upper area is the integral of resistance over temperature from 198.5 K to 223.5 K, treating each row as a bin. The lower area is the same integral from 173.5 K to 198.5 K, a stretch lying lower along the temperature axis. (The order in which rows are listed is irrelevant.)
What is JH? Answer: 15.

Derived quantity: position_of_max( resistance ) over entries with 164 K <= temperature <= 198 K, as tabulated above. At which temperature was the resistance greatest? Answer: 186.0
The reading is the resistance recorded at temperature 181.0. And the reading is 105.8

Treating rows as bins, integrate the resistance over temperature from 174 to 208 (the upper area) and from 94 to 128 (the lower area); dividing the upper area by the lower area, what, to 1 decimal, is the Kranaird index 1.0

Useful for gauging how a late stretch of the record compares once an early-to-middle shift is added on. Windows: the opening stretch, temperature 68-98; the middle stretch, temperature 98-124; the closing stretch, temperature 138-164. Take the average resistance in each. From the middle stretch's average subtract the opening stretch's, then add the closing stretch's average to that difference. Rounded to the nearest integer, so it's 109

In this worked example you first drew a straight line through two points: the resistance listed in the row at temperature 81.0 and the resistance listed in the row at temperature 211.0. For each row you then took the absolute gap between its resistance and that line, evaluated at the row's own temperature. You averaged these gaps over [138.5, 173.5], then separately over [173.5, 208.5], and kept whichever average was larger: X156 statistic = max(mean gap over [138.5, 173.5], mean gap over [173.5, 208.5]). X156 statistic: 3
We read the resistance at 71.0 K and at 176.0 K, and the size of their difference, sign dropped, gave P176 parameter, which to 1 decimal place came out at 5.7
